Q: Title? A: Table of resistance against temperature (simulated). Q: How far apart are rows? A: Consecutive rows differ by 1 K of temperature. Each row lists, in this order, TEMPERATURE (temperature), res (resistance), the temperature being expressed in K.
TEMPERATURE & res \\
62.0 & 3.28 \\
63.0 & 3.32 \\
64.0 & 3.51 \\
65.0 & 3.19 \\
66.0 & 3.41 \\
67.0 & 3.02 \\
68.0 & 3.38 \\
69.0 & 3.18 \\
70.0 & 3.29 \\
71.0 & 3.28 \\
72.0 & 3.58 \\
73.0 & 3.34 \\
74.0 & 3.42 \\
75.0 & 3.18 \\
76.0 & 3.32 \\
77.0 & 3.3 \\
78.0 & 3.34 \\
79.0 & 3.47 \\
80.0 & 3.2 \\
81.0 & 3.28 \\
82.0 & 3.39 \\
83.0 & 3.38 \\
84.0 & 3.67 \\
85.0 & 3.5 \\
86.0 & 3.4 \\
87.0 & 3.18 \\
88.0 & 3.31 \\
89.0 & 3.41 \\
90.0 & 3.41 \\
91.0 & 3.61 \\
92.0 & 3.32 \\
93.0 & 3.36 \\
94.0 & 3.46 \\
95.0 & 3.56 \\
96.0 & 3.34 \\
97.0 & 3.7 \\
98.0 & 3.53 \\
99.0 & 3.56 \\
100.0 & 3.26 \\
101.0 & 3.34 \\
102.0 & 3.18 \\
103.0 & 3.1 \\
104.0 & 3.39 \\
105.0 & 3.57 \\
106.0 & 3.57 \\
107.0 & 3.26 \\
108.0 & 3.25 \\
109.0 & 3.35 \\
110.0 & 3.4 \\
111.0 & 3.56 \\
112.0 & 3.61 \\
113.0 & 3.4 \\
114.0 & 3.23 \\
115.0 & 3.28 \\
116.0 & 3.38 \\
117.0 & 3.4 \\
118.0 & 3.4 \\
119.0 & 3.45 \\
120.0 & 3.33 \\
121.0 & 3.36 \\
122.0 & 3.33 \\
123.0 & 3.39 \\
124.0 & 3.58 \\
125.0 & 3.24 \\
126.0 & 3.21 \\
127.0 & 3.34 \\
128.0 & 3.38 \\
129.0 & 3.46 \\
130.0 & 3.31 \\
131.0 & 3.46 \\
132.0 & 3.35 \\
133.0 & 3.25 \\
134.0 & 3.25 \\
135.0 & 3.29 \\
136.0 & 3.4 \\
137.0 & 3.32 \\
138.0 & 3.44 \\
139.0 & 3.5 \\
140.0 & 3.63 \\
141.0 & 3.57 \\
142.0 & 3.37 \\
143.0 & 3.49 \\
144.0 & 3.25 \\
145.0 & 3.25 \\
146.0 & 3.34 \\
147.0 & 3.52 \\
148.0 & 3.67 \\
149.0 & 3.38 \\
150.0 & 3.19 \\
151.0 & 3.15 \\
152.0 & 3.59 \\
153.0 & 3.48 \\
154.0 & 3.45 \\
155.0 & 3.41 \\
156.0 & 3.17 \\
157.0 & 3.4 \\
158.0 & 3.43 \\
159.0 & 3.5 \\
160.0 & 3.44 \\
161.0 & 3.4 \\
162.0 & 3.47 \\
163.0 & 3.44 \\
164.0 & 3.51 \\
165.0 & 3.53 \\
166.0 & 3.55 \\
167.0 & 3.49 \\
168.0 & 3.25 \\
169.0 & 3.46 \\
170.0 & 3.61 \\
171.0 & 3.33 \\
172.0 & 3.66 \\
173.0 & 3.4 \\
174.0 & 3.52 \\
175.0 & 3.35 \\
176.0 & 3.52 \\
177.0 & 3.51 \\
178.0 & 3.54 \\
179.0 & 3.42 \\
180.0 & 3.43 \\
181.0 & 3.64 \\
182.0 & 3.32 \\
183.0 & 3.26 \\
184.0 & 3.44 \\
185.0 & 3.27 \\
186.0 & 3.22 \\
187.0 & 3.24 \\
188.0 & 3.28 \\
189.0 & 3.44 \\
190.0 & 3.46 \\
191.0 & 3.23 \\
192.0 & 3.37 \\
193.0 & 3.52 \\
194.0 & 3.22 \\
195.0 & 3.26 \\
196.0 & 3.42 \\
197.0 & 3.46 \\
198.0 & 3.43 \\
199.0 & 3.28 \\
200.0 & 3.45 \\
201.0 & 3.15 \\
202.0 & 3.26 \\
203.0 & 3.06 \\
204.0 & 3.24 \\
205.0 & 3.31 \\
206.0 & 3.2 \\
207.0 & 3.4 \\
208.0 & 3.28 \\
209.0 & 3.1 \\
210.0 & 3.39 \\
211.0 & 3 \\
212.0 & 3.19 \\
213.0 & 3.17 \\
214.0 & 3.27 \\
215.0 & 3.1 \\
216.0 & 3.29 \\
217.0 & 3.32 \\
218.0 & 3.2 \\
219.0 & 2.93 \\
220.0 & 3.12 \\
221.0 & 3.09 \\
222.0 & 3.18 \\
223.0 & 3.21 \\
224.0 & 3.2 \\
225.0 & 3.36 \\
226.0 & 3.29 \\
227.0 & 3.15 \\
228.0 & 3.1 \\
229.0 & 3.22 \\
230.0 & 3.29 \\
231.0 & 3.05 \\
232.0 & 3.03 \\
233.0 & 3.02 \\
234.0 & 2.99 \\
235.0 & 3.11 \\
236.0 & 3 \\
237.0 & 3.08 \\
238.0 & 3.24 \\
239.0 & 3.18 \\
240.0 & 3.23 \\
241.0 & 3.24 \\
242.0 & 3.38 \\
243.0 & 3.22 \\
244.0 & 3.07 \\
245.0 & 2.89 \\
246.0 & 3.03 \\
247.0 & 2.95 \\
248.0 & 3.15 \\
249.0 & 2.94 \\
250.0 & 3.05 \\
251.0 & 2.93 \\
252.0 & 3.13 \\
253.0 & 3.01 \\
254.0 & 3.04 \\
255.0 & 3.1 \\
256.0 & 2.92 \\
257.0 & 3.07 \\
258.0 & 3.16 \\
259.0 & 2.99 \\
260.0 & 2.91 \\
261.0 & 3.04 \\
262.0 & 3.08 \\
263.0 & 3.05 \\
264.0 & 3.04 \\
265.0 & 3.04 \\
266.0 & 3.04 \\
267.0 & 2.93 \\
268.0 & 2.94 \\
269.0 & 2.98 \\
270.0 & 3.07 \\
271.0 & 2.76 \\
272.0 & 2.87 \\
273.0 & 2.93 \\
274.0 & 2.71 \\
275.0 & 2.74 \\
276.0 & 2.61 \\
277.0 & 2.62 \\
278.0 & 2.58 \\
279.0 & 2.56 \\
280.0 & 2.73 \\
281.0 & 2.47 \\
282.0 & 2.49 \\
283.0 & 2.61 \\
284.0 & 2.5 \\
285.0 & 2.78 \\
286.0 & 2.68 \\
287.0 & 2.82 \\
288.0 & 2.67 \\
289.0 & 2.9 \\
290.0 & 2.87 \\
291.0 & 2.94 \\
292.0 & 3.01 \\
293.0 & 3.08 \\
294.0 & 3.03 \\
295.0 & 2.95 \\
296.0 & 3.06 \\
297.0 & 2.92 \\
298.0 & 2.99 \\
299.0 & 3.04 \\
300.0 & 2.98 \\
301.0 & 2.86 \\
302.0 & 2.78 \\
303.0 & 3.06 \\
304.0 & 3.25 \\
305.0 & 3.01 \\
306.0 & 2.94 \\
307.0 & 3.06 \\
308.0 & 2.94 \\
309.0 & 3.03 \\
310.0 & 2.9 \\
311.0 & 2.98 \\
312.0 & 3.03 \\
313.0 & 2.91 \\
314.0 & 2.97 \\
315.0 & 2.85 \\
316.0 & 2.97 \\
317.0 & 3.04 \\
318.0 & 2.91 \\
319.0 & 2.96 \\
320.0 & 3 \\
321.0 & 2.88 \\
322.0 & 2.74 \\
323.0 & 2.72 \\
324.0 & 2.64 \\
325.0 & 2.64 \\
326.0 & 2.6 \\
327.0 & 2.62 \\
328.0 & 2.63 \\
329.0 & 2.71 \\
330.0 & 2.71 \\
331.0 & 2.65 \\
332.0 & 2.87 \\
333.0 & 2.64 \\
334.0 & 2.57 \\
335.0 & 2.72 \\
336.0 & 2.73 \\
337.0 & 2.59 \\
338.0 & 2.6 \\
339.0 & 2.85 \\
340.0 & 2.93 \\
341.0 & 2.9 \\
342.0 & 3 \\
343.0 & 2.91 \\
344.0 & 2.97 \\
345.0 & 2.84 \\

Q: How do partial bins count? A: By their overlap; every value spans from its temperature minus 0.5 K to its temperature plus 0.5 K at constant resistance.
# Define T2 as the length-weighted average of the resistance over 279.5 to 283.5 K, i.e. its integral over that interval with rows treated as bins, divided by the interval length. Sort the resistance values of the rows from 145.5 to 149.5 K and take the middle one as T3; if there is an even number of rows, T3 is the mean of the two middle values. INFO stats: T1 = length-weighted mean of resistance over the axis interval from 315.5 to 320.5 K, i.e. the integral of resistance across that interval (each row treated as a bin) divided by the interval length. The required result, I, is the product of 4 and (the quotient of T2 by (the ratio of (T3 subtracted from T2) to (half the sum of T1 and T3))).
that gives -38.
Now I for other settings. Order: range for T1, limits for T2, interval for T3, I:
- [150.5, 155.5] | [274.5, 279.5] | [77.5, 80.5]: -49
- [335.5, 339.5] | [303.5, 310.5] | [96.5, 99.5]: -70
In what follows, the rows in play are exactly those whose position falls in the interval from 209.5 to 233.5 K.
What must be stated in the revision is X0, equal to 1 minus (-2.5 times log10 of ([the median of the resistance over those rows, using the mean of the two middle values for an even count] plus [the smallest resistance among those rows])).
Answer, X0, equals 2.97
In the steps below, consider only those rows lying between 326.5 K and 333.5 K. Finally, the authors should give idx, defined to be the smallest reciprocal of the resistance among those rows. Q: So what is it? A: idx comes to 0.35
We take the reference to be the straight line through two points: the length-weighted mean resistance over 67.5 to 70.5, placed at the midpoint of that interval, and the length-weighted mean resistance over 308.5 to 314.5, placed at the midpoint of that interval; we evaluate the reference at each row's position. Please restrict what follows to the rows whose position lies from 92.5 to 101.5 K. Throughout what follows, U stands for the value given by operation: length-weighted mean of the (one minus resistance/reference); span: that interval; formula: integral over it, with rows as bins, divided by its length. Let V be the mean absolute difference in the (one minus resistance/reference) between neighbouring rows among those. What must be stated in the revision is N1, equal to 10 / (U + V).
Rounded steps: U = -0.06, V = 0.0525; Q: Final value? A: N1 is -829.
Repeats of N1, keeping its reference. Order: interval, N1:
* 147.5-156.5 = -790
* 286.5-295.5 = 175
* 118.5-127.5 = -1108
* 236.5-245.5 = 6211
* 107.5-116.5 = -722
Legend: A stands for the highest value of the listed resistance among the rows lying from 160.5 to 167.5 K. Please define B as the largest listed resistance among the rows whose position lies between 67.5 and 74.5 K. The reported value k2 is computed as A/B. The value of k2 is 0.99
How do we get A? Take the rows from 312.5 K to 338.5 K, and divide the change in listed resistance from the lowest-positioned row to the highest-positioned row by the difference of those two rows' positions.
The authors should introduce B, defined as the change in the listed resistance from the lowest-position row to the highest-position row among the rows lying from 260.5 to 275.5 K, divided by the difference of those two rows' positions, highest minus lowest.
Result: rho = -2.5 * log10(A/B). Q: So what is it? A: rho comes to 0.6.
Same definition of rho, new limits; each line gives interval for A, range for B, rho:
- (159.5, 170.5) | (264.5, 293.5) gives -2.7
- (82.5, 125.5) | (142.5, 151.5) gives 2.8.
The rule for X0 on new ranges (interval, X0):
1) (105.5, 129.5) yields 3.05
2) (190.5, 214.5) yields 2.99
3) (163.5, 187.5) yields 3.06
